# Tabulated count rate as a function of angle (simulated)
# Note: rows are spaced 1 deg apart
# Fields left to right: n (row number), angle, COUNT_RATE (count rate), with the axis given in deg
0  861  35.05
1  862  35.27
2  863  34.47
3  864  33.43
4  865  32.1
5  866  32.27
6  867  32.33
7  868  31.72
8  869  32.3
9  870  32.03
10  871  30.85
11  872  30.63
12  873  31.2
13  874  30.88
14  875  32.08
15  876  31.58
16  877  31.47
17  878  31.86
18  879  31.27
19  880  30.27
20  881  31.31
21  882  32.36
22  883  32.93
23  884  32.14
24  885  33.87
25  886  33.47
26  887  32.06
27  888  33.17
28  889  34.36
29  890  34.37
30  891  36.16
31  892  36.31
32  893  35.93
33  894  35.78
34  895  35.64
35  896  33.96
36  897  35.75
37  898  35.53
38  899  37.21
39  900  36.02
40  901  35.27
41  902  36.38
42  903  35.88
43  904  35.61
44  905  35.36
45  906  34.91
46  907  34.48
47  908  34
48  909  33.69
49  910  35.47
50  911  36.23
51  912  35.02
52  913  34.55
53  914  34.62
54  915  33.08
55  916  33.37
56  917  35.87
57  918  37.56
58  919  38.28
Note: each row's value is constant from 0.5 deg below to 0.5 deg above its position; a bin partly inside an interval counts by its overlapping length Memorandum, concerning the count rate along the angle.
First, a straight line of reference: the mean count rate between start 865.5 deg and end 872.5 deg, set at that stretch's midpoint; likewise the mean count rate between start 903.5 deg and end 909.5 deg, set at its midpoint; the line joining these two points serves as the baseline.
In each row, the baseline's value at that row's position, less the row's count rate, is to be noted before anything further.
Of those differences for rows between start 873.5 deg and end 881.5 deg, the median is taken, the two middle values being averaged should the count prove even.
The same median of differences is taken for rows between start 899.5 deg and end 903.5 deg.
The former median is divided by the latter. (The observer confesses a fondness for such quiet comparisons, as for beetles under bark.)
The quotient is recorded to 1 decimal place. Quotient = -0.6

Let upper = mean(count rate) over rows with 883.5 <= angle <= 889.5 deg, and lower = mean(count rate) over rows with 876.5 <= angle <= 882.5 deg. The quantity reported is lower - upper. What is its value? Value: -1.8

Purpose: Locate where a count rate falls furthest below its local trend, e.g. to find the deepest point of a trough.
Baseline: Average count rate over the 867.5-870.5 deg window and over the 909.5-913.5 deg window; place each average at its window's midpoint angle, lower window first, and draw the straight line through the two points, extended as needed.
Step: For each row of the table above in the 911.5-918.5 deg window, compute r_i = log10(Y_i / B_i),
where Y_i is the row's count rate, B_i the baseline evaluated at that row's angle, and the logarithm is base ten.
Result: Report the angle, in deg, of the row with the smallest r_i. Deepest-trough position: 915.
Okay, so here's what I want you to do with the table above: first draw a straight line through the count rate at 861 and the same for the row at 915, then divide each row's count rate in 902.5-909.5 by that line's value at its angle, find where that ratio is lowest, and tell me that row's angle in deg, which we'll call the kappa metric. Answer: 909 deg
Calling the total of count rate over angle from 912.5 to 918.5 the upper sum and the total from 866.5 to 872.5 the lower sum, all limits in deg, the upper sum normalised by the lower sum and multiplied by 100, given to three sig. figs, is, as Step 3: 110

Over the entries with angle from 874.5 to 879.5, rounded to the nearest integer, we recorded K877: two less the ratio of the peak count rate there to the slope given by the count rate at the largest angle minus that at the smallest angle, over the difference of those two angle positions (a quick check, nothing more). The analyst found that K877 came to 160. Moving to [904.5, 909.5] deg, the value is 87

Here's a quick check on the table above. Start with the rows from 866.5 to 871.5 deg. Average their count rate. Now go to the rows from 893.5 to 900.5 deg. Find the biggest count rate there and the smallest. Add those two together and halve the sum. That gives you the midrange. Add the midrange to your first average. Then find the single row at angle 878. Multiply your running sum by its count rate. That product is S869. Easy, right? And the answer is 2148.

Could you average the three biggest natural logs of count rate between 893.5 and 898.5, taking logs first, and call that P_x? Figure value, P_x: 3.58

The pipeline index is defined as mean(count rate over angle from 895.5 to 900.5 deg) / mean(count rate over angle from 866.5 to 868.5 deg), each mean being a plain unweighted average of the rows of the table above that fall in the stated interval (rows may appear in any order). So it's 1.11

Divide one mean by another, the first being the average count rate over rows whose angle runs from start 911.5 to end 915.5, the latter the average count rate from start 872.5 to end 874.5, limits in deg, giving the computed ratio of 1.11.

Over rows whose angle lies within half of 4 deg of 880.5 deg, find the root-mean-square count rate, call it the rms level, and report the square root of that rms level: 5.60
